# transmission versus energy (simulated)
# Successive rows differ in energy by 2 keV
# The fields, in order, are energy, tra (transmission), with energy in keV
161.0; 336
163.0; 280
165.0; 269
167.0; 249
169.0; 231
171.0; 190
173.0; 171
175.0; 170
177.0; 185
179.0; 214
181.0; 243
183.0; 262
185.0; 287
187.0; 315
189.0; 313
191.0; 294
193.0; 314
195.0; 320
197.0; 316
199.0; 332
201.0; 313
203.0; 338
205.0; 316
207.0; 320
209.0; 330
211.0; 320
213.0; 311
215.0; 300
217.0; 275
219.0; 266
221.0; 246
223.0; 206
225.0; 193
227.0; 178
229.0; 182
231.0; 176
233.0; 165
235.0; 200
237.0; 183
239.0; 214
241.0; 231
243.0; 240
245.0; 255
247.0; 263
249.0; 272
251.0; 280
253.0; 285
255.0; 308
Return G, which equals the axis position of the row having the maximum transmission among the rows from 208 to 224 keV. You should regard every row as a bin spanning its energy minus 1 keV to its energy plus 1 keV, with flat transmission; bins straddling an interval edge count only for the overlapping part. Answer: 209.0 keV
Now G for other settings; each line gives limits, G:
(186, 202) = 199.0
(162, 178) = 163.0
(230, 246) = 245.0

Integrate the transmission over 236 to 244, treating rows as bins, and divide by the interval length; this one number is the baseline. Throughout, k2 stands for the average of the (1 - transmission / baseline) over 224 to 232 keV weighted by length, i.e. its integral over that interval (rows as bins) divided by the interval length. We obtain 0.2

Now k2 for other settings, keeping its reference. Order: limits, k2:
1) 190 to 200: -0.5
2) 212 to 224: -0.2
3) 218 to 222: -0.2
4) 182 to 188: -0.3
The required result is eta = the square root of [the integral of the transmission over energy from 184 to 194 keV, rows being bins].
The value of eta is 55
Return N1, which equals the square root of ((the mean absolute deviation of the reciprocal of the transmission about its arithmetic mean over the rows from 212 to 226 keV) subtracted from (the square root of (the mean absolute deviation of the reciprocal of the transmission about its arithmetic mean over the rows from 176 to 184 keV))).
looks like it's 0.150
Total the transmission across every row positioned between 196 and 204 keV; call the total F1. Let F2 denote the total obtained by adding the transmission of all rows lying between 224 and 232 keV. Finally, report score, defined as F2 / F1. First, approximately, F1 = 1299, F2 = 729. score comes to 0.6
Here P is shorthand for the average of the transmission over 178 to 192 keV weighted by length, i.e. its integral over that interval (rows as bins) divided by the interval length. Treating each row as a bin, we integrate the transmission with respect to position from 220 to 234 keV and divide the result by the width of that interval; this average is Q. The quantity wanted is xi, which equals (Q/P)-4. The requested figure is -3.30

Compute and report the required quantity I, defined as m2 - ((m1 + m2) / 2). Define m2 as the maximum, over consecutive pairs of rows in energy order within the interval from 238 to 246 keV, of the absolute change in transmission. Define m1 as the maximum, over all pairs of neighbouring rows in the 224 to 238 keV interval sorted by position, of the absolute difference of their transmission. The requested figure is -9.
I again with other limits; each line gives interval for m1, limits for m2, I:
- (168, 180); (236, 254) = -5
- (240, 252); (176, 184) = 7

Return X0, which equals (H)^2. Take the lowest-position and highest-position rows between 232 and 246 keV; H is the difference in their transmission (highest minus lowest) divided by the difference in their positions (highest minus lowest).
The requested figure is 56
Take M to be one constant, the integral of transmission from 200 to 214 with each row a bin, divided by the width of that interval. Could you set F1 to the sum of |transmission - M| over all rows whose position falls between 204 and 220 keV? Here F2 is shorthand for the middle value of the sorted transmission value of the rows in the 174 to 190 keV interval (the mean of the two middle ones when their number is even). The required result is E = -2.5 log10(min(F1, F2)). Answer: -5.4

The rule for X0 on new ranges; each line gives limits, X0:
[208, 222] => 49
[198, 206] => 7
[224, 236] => 0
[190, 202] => 4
